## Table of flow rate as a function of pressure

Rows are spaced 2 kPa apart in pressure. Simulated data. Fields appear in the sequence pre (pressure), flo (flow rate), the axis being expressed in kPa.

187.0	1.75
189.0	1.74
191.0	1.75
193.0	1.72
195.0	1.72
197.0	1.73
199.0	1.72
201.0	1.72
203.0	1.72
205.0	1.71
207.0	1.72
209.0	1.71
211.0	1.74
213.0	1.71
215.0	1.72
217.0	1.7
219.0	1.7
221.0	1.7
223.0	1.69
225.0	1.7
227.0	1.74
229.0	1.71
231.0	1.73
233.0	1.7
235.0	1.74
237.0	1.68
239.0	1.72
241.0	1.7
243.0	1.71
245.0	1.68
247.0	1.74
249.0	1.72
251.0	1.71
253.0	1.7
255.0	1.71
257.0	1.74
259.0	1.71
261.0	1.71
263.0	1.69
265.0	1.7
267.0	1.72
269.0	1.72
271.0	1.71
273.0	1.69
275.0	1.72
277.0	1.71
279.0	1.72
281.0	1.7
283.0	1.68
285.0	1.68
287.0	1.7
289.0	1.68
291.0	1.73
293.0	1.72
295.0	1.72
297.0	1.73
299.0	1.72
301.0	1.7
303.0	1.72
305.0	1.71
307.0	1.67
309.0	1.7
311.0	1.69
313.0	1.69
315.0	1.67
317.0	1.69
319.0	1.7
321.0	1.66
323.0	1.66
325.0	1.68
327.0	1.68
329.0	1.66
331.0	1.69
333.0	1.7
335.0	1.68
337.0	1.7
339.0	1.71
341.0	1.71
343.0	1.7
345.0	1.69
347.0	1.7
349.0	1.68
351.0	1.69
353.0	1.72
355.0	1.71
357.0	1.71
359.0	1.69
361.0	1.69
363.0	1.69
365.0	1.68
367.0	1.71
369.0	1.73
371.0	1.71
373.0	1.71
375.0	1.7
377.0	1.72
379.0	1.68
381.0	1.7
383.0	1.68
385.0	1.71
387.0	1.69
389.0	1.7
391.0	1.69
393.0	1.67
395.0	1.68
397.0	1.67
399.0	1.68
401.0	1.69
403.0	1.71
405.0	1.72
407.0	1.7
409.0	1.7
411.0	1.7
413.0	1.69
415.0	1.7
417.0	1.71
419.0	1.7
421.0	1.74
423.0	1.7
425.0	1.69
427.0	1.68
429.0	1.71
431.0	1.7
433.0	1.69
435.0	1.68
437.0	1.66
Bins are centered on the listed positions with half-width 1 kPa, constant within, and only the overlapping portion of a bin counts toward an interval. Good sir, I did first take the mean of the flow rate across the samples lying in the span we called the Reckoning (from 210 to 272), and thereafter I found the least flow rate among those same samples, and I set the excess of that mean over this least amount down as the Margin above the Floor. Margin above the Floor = 0.031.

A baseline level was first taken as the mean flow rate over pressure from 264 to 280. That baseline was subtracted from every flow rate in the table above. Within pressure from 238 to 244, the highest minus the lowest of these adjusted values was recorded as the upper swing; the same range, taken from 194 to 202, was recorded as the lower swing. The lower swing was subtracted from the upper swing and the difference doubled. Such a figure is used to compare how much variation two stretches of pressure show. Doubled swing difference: 0.020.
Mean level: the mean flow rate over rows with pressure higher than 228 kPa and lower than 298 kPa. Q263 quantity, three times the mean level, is 5.13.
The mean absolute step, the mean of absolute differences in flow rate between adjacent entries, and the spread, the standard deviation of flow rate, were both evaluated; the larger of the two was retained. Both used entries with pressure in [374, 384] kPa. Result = 0.0250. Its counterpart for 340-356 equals 0.0143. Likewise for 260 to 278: 0.0150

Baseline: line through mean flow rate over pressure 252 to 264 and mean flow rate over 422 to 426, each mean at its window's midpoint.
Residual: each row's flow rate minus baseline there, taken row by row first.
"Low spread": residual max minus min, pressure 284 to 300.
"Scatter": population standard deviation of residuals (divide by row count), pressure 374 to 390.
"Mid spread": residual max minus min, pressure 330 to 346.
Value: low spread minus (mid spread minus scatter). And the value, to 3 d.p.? 0.033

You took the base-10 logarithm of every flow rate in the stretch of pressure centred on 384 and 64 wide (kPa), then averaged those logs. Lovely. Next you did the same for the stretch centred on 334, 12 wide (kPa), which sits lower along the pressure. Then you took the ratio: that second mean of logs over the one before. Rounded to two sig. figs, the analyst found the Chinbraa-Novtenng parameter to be 0.99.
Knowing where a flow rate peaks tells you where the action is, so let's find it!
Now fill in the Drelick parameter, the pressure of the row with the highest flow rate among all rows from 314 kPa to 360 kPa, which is 353.0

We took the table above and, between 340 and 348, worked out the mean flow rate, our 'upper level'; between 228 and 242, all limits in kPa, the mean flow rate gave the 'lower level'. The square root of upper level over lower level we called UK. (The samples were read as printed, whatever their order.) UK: 0.997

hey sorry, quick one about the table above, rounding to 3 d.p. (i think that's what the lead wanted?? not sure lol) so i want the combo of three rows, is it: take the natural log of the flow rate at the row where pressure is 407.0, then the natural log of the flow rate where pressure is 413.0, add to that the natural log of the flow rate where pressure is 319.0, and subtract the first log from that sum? 0.525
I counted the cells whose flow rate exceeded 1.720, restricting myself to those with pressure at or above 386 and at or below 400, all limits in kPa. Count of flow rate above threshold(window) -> 0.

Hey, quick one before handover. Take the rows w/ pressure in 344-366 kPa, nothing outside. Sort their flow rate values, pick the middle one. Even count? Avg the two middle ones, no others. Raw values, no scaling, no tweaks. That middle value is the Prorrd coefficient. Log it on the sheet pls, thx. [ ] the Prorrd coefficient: 1.69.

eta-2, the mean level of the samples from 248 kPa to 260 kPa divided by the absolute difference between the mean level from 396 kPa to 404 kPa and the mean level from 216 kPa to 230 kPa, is 94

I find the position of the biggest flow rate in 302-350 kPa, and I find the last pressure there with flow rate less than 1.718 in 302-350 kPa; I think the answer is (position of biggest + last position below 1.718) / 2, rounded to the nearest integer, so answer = 326 kPa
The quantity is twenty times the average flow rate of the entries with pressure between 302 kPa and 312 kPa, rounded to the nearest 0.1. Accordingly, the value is 34.0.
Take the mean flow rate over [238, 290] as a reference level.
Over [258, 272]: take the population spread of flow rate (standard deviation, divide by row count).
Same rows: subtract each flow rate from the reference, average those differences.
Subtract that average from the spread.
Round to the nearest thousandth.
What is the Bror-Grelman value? 0.012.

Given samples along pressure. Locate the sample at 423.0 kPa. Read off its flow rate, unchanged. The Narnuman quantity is 1.7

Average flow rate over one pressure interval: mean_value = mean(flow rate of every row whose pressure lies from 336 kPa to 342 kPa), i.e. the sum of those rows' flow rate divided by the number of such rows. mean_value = 1.707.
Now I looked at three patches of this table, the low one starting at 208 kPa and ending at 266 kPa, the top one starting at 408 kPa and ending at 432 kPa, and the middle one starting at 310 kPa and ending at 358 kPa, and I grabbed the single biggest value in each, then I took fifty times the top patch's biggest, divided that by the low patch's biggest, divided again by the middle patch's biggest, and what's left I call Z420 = 29.1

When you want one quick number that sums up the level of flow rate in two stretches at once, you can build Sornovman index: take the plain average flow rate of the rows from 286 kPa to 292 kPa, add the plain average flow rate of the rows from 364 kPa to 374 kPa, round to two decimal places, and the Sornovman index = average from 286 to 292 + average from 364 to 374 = 3.41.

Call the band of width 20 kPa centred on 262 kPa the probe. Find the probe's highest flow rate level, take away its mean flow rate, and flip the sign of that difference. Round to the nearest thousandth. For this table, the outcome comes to -0.029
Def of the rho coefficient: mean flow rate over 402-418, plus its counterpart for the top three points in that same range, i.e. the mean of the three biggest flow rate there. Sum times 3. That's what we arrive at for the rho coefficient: 10.3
